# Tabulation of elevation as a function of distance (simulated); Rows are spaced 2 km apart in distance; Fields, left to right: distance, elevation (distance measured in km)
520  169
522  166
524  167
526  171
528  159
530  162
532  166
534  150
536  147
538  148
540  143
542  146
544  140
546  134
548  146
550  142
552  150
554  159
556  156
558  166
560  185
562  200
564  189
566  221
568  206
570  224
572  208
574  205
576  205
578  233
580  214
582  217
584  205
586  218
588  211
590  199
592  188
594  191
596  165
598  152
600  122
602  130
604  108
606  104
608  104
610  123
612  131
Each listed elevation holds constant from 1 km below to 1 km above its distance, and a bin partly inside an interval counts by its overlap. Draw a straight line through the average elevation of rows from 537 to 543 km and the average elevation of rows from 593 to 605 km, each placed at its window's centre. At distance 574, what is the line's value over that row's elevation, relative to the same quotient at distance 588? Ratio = 1.03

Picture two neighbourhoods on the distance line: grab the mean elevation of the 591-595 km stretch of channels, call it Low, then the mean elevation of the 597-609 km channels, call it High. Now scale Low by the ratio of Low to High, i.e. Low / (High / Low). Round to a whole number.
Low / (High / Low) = 299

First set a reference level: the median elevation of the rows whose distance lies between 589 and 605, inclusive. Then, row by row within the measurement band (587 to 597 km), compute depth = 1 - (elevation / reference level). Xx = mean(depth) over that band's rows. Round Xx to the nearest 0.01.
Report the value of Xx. -0.20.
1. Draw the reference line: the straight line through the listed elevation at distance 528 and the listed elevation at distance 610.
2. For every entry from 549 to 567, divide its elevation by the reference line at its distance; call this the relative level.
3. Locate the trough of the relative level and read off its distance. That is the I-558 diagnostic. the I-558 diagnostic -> 550 km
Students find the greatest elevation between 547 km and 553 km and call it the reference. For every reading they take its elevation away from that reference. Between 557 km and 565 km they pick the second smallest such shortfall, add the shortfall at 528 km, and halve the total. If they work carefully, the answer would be -24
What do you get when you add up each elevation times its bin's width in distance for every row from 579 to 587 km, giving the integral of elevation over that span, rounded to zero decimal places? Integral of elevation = 1708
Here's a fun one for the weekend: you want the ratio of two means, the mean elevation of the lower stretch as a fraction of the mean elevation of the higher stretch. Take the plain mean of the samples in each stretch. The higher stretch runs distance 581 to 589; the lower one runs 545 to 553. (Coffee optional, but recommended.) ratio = 0.67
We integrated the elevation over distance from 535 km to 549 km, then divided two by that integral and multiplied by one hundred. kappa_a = 0.10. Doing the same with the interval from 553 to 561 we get 0.15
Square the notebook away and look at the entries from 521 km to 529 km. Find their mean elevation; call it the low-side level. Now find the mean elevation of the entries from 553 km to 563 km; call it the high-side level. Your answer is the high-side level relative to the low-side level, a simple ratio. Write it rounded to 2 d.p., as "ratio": 1.04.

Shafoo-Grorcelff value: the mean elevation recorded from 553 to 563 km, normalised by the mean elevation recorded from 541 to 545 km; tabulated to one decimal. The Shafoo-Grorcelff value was 1.2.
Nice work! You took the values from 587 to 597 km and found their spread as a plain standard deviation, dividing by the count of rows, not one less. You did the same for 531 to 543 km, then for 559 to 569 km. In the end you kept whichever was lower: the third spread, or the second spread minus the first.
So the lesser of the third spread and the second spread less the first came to -8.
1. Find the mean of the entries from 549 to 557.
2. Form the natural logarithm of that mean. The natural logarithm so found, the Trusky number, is 5.02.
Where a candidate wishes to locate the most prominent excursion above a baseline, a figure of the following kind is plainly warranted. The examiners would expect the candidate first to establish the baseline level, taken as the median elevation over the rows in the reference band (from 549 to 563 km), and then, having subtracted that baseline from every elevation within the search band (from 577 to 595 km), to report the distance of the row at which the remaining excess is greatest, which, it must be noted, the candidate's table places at 578 km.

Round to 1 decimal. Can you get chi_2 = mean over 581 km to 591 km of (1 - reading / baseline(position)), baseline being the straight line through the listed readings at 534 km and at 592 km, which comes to -0.1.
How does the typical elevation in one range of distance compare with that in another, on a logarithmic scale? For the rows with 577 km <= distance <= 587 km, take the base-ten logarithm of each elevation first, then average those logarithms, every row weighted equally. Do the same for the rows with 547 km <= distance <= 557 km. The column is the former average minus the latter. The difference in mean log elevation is 0.16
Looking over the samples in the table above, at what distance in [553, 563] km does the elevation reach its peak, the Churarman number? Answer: 562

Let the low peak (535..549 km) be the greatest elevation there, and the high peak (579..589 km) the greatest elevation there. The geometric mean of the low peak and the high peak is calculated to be 180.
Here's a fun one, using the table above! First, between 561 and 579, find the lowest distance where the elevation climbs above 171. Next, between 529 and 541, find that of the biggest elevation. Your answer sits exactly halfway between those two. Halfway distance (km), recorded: 547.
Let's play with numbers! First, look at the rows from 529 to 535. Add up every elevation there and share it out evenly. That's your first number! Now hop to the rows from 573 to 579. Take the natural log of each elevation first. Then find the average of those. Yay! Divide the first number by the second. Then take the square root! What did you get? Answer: 5.45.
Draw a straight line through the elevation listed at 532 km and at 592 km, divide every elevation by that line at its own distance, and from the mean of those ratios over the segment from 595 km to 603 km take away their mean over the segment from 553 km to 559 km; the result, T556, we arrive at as -0.17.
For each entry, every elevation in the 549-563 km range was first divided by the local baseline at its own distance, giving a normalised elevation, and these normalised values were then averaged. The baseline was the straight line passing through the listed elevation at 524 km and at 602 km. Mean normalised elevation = 1.1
